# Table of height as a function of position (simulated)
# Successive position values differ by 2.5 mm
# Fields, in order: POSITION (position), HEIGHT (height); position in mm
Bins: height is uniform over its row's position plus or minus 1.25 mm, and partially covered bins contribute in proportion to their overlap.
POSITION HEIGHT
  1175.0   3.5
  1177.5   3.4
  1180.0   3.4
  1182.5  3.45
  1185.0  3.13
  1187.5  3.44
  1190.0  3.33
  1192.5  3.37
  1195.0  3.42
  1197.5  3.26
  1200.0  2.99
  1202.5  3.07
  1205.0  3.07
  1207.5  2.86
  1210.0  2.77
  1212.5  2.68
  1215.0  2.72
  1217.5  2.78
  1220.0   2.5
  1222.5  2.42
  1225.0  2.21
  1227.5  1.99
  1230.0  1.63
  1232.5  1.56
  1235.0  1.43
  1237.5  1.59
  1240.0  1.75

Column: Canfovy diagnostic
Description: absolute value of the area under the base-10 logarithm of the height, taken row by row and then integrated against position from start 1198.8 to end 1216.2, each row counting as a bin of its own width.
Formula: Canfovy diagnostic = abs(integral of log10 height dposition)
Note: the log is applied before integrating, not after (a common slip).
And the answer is 8.0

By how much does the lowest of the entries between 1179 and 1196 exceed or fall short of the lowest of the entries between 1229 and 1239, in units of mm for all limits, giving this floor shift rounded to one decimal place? 1.7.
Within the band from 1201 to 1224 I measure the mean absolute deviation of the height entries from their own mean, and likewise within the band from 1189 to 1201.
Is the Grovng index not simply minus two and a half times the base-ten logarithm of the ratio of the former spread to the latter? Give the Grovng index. -0.34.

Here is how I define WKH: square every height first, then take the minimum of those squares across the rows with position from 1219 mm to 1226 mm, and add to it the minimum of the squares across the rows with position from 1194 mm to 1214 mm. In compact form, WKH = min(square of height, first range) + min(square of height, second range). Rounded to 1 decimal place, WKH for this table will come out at 12.1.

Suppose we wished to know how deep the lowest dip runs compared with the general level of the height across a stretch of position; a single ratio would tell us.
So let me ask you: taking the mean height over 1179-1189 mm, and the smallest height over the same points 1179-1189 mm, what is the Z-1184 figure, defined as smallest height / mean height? 0.933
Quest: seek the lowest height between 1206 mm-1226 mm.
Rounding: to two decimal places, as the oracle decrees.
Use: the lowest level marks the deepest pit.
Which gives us 2.21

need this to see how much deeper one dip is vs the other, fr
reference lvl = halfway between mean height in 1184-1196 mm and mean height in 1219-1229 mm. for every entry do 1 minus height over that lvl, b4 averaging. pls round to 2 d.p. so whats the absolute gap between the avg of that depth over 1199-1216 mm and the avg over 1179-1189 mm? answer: 0.17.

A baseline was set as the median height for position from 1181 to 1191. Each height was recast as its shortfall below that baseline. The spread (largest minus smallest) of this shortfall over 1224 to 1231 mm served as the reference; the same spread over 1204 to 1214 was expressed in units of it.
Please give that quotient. 0.67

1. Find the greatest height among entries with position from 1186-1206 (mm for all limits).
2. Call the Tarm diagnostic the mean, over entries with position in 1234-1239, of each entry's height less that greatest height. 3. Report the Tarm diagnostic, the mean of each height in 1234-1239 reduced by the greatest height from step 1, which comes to -1.9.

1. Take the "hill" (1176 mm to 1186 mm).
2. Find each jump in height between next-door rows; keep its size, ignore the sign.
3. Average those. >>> 0.123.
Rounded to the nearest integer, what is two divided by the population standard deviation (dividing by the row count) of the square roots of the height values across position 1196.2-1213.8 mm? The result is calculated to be 37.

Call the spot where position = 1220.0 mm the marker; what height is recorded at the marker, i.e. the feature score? 2.5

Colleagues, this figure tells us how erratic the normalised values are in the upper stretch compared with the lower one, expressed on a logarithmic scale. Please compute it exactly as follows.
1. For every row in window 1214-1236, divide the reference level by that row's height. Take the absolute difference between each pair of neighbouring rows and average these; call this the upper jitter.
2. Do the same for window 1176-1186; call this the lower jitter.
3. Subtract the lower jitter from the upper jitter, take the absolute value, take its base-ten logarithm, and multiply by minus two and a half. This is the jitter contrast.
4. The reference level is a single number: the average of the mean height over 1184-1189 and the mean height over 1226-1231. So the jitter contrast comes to 2.7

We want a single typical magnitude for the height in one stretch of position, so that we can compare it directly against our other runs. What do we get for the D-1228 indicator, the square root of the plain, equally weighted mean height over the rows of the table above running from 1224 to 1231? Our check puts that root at 1.39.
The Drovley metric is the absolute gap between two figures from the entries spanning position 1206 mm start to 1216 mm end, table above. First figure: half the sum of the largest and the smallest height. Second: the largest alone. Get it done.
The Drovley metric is 0.09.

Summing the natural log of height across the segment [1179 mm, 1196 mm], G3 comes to 8.5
